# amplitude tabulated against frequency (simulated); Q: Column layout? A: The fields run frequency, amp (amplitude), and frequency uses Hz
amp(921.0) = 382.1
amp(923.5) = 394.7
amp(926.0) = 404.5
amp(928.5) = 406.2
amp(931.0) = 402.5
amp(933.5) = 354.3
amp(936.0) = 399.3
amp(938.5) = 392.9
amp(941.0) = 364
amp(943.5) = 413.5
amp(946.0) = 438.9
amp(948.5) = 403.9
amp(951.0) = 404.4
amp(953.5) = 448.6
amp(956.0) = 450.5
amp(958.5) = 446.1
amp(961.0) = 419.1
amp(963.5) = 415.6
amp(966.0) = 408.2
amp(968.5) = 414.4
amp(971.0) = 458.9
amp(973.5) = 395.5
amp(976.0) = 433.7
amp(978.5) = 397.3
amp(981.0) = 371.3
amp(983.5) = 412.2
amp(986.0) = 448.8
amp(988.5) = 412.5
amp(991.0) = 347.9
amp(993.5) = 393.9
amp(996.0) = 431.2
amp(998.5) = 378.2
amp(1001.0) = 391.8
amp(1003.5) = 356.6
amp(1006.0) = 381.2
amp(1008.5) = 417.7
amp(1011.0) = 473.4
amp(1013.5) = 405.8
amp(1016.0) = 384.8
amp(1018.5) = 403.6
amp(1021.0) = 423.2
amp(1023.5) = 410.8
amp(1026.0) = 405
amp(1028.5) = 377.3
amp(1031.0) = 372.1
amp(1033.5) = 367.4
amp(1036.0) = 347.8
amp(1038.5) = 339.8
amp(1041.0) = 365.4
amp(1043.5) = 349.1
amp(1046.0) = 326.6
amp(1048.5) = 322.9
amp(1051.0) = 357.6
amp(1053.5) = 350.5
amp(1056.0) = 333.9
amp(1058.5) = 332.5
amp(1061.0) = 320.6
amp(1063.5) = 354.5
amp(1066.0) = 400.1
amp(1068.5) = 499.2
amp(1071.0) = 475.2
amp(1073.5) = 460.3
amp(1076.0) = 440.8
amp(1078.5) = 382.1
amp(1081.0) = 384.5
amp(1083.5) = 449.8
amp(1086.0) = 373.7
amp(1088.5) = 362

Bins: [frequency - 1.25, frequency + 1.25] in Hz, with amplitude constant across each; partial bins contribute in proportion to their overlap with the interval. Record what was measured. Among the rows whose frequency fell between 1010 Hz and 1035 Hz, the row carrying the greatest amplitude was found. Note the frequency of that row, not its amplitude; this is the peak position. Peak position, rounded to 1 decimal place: 1011.0 Hz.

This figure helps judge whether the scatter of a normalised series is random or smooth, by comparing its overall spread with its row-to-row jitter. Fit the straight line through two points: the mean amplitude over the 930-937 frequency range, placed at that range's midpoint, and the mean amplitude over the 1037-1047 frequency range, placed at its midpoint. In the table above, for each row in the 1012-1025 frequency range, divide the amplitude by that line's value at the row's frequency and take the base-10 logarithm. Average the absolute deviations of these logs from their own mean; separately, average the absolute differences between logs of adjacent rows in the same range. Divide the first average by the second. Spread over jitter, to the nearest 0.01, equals 0.57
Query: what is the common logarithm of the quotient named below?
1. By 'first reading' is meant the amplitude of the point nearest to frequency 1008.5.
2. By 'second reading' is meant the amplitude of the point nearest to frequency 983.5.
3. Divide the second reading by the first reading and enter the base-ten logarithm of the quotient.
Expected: -0.01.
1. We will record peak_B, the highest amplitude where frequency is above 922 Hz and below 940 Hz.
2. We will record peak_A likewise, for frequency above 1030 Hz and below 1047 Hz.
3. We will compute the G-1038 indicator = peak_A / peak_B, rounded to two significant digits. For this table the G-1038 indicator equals 0.92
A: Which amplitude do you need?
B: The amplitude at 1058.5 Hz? 332.5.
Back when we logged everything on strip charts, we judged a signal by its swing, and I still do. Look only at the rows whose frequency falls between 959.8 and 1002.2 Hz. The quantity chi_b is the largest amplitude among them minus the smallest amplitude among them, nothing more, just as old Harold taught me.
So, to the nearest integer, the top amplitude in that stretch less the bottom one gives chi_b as 111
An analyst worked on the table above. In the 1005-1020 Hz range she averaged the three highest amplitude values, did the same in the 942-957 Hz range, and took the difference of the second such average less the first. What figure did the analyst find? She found 14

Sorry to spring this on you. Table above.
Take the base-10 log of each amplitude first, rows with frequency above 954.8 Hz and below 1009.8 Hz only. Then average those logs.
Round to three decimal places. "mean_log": 2.610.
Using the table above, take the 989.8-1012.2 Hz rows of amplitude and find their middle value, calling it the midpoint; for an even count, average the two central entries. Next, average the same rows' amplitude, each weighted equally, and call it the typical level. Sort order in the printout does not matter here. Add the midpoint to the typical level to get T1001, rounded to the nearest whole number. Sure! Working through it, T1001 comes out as 789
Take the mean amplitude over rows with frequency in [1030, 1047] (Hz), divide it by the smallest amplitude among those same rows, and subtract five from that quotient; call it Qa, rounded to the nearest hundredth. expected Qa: -3.92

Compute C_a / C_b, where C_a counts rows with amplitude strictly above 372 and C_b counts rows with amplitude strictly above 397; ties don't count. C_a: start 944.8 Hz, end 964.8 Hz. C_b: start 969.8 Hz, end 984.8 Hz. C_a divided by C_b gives 2.00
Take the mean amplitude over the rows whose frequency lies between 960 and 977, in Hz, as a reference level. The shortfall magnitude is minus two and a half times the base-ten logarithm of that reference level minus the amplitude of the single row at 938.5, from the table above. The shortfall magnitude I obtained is -3.6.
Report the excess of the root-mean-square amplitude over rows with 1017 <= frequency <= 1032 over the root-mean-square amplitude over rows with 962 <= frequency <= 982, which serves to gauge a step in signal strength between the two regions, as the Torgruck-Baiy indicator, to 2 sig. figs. -14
